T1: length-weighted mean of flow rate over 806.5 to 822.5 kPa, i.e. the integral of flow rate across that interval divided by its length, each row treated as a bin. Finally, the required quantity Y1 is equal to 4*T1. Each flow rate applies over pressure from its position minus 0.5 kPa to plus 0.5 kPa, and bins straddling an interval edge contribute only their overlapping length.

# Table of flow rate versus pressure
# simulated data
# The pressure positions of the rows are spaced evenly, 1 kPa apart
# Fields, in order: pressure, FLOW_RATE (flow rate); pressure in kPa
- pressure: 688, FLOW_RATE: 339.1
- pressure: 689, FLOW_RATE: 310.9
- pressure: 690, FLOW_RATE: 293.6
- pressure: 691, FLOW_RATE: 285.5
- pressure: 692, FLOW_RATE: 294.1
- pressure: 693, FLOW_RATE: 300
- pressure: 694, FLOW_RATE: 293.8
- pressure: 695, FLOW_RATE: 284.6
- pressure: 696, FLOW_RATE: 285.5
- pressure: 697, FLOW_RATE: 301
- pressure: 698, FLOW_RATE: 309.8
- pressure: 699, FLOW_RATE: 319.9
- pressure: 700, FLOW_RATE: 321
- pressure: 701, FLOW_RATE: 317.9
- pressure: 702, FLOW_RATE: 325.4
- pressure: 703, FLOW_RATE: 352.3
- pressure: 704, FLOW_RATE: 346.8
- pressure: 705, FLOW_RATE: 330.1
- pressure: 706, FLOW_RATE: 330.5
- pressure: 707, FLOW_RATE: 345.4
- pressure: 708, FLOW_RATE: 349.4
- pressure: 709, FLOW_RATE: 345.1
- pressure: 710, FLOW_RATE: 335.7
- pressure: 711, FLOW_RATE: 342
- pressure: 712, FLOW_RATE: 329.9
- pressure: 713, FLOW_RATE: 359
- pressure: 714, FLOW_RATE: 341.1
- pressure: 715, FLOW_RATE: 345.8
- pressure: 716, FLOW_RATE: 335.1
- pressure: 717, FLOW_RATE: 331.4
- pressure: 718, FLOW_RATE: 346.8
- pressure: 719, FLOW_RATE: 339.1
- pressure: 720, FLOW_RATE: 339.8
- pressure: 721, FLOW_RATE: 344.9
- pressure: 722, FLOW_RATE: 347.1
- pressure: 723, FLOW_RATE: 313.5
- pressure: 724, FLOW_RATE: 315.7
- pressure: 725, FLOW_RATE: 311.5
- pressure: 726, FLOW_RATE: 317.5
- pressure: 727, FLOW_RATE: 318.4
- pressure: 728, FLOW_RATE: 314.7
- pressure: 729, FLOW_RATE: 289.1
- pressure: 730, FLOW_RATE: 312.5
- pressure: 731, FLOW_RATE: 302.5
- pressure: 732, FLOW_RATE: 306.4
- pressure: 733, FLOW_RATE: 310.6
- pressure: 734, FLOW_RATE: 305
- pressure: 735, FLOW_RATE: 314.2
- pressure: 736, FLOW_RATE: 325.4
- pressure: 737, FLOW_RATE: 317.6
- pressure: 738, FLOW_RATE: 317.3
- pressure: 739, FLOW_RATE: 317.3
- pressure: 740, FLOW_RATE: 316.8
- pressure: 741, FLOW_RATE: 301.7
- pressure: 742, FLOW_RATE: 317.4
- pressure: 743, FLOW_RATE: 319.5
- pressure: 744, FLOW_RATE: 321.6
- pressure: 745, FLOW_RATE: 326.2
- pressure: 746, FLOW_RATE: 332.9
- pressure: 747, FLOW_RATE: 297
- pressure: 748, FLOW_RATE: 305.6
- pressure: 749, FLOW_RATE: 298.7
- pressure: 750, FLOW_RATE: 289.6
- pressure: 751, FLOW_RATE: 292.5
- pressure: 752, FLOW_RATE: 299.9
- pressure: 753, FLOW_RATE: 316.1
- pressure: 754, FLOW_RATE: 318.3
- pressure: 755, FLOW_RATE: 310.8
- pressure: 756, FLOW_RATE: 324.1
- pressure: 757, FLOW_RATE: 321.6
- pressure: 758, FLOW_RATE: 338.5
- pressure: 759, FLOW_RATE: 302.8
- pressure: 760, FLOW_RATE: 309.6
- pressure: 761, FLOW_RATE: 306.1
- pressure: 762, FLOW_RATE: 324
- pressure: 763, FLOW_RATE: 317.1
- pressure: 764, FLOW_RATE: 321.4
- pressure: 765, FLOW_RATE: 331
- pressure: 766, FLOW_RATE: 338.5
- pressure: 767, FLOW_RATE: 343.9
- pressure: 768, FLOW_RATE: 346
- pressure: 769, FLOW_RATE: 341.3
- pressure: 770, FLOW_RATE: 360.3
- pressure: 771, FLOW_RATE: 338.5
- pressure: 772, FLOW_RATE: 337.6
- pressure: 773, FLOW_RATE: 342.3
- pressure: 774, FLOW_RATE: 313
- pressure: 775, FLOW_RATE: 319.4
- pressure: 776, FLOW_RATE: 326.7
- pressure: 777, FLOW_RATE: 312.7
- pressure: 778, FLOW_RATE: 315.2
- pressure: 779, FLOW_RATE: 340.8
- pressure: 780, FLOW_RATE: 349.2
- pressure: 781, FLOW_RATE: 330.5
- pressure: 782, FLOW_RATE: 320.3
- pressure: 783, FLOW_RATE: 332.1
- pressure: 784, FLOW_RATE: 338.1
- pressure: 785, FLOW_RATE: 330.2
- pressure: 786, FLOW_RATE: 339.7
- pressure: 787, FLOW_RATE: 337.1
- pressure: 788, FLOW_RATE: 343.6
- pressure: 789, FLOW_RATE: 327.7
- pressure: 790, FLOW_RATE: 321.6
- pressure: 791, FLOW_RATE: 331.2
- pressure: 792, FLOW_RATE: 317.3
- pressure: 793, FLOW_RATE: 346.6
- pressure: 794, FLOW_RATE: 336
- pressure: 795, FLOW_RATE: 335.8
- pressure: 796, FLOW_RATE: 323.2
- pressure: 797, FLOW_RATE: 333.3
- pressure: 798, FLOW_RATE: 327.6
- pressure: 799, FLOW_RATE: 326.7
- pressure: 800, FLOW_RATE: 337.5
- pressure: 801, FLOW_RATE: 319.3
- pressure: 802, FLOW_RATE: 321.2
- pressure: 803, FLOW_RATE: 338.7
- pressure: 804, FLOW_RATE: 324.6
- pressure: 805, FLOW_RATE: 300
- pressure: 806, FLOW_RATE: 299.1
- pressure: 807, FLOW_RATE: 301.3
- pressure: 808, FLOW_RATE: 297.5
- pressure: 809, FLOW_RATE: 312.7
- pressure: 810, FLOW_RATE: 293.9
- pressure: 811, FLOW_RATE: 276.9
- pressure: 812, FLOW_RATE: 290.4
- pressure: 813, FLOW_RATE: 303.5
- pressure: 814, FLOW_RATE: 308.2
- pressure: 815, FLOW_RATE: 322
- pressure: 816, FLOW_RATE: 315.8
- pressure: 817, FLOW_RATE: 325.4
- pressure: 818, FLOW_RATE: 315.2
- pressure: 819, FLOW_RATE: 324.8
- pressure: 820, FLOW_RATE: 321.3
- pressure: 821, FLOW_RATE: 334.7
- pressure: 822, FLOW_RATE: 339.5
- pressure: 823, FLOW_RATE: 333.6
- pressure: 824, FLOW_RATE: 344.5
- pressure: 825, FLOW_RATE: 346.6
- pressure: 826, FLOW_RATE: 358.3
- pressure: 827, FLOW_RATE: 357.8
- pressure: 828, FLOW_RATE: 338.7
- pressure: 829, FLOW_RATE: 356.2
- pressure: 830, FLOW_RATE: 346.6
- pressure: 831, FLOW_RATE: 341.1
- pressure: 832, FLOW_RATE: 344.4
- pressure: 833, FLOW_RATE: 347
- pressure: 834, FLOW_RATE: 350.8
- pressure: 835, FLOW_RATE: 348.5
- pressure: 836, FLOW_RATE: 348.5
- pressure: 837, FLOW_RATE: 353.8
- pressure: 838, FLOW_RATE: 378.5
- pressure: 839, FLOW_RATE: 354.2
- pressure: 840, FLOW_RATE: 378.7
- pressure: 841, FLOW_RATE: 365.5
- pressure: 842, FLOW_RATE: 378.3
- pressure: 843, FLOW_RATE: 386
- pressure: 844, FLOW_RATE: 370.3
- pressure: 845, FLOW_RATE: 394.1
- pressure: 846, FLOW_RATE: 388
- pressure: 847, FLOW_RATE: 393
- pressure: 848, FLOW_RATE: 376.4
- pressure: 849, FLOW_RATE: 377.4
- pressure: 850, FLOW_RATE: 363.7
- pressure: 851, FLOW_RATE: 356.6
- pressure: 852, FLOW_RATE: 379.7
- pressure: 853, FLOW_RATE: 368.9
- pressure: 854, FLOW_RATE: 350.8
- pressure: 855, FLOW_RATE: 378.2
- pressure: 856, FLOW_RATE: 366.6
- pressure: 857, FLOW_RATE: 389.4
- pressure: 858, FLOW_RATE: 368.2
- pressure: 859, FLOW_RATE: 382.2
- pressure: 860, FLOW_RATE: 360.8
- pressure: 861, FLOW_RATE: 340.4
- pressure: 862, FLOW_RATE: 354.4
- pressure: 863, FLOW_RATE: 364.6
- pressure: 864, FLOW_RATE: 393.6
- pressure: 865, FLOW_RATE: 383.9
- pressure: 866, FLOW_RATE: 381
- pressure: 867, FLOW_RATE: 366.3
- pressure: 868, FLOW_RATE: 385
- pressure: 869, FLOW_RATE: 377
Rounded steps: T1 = 311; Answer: 1246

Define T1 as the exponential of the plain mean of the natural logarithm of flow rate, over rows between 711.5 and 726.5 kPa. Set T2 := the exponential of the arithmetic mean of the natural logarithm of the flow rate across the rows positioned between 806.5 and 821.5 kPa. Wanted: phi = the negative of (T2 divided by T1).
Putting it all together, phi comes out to -0.93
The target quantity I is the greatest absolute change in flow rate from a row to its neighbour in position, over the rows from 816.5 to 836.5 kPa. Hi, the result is 19.1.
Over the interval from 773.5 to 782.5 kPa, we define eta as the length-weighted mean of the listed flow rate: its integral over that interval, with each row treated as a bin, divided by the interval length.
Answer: 325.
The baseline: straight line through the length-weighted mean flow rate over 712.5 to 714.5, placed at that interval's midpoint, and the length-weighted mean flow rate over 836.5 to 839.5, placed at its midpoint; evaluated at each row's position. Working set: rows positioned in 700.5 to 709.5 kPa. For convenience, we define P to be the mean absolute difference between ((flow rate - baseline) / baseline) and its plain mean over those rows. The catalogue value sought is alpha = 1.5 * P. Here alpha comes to 0.046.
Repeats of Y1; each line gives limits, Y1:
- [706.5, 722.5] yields 1369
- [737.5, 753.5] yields 1243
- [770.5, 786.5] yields 1322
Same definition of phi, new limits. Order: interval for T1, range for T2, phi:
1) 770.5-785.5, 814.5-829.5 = -1.02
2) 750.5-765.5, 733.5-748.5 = -1.00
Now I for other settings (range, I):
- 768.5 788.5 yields 29.3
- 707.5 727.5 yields 33.6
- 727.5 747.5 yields 35.9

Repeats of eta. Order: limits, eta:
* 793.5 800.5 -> 331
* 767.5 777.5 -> 334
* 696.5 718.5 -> 335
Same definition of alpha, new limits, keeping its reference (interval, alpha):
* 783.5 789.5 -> 0.020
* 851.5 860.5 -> 0.039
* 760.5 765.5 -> 0.028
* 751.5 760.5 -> 0.038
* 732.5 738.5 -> 0.021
